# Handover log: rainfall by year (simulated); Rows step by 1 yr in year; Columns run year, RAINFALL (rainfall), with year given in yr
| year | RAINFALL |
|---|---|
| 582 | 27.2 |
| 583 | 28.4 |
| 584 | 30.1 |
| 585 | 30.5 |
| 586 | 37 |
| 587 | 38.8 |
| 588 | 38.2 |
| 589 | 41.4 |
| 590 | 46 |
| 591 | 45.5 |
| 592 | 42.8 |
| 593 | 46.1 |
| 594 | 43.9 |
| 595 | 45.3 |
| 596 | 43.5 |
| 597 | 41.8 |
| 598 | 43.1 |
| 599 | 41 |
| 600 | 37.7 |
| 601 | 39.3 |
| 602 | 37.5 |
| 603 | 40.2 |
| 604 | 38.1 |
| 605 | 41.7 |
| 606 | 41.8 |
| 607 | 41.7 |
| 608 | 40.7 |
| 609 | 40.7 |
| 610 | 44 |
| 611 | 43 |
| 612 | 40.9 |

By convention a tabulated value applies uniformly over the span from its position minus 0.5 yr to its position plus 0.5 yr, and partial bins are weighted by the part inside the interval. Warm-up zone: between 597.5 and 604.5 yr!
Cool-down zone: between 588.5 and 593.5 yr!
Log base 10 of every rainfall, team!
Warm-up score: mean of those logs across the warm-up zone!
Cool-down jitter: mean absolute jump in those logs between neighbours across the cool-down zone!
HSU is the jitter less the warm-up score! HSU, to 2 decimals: -1.57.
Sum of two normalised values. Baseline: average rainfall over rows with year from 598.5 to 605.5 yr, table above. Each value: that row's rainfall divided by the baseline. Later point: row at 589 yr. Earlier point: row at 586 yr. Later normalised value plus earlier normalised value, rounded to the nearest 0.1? 2.0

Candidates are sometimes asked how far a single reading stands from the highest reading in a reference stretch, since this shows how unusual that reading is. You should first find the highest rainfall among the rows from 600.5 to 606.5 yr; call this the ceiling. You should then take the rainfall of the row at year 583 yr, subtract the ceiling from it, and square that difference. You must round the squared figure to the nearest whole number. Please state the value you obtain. 180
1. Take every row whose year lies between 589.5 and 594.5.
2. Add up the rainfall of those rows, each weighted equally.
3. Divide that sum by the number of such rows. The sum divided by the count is 44.9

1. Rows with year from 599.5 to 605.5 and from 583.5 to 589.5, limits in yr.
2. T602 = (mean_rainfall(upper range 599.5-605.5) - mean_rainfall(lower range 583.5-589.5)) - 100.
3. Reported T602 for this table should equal -97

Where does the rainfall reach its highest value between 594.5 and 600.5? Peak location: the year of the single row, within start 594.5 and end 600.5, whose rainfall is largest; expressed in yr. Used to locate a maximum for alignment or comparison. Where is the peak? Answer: 595 yr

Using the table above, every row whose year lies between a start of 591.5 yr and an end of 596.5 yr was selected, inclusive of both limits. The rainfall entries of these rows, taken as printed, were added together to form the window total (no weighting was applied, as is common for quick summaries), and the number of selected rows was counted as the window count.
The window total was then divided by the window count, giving 44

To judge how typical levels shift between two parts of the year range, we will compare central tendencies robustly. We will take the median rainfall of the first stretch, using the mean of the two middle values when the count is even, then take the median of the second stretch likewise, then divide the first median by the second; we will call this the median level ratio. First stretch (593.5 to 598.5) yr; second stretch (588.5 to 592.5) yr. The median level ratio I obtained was 0.99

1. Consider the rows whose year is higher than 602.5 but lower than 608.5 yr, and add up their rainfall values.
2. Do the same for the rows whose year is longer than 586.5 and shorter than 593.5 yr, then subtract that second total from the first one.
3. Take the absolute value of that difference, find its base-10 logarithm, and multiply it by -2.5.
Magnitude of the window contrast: -4.3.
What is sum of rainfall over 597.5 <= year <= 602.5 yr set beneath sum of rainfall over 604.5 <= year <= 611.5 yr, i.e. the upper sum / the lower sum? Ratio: 1.5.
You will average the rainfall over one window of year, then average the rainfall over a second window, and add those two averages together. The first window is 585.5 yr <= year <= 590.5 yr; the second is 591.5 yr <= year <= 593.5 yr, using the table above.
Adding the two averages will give 84.7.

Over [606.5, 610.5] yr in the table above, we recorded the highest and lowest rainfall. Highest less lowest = 3.3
